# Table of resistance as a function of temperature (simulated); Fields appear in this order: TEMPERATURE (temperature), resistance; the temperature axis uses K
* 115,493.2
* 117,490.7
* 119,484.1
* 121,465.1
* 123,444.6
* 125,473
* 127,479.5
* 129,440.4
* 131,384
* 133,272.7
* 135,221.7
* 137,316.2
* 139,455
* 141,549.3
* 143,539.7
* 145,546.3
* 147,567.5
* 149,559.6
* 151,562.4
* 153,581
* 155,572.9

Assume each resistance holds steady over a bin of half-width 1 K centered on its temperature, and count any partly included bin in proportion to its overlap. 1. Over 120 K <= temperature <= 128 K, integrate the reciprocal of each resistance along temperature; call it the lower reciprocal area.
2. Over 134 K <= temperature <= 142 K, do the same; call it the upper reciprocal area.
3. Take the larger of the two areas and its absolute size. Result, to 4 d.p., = 0.0234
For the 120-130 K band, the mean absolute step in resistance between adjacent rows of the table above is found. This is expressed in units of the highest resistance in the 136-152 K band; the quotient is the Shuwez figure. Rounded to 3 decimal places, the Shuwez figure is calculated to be 0.042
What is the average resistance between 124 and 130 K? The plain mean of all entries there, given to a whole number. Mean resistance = 464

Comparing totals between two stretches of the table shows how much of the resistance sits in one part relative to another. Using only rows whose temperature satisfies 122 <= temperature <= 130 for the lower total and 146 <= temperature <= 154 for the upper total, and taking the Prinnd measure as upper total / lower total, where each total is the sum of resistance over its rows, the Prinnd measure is 1.2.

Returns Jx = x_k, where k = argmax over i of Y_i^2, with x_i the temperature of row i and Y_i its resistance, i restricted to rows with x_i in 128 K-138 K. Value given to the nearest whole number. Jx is 129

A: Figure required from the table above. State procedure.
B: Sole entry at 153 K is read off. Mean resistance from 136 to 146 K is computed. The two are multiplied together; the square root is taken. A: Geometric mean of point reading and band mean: 529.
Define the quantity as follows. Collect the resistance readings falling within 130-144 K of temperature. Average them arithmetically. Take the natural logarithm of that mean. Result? 6.0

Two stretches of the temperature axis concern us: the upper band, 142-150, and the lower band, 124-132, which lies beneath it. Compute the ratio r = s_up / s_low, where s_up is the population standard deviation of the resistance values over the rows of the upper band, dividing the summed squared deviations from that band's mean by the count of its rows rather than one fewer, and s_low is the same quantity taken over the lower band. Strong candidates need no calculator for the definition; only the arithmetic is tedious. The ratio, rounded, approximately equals 0.29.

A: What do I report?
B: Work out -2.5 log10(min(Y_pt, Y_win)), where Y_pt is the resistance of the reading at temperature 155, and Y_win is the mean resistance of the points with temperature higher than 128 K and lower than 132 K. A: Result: -6.54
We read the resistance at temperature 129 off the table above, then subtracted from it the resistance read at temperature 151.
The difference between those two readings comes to -122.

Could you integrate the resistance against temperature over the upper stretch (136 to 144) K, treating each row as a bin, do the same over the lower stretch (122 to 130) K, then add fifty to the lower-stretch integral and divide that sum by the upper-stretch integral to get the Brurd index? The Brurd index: 1.00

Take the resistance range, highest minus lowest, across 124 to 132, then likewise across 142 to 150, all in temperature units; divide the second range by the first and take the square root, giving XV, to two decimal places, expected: 0.54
